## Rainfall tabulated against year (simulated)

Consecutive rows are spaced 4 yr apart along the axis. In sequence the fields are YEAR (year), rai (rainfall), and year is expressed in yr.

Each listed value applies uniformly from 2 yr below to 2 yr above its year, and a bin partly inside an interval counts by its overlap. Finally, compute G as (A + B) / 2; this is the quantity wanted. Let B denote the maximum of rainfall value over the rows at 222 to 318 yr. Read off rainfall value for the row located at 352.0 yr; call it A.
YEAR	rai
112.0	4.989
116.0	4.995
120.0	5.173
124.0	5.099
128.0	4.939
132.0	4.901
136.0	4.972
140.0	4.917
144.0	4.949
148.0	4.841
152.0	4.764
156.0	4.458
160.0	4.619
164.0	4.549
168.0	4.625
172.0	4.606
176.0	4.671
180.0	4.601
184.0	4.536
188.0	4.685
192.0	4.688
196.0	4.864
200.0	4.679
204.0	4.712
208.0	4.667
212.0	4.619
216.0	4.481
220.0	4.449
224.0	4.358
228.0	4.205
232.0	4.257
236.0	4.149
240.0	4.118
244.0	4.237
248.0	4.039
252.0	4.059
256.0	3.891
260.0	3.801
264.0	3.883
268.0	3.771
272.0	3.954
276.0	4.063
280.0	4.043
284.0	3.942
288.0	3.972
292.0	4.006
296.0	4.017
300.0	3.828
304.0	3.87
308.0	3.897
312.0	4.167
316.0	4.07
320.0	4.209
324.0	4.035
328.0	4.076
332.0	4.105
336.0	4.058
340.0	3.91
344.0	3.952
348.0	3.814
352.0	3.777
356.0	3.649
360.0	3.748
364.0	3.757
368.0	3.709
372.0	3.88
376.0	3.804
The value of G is 4.1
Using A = 3.777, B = 4.358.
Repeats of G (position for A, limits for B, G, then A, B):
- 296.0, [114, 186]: 4.6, 4.017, 5.173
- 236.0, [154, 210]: 4.5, 4.149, 4.864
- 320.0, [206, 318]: 4.4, 4.209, 4.667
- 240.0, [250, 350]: 4.2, 4.118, 4.209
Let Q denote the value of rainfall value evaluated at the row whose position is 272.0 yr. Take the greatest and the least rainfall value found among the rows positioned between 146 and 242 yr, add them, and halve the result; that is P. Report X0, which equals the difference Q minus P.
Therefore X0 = -0.54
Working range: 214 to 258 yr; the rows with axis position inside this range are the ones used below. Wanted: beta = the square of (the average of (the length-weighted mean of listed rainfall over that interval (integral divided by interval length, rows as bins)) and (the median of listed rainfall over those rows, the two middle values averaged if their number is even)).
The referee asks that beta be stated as 18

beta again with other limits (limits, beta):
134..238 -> 21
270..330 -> 16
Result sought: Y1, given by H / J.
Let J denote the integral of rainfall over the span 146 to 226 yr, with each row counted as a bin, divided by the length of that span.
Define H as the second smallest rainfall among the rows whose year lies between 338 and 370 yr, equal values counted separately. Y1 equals 0.8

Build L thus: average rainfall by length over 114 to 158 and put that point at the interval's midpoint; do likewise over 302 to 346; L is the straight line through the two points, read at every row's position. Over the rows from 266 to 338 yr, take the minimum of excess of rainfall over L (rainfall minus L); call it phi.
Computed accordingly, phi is -0.52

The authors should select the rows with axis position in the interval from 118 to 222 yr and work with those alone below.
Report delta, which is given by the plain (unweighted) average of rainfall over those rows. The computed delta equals 4.7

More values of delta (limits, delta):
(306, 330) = 4.1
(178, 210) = 4.7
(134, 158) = 4.8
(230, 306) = 4.0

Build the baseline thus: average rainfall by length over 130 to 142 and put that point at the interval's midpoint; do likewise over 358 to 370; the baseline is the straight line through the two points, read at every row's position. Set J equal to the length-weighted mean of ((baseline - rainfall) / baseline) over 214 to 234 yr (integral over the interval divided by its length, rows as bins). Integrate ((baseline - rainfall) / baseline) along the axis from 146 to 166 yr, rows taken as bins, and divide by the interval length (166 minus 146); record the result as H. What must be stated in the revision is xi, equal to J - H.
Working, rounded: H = 0.037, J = 0.03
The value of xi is -0.01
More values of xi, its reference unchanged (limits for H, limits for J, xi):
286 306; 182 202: -0.05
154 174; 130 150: -0.05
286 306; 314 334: -0.08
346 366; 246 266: 0.08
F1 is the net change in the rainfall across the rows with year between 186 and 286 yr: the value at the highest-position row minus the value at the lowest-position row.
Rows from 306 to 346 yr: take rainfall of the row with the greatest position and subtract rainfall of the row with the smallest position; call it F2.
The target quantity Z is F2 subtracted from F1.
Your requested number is -0.8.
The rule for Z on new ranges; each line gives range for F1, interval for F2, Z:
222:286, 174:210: -0.4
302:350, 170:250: 0.5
